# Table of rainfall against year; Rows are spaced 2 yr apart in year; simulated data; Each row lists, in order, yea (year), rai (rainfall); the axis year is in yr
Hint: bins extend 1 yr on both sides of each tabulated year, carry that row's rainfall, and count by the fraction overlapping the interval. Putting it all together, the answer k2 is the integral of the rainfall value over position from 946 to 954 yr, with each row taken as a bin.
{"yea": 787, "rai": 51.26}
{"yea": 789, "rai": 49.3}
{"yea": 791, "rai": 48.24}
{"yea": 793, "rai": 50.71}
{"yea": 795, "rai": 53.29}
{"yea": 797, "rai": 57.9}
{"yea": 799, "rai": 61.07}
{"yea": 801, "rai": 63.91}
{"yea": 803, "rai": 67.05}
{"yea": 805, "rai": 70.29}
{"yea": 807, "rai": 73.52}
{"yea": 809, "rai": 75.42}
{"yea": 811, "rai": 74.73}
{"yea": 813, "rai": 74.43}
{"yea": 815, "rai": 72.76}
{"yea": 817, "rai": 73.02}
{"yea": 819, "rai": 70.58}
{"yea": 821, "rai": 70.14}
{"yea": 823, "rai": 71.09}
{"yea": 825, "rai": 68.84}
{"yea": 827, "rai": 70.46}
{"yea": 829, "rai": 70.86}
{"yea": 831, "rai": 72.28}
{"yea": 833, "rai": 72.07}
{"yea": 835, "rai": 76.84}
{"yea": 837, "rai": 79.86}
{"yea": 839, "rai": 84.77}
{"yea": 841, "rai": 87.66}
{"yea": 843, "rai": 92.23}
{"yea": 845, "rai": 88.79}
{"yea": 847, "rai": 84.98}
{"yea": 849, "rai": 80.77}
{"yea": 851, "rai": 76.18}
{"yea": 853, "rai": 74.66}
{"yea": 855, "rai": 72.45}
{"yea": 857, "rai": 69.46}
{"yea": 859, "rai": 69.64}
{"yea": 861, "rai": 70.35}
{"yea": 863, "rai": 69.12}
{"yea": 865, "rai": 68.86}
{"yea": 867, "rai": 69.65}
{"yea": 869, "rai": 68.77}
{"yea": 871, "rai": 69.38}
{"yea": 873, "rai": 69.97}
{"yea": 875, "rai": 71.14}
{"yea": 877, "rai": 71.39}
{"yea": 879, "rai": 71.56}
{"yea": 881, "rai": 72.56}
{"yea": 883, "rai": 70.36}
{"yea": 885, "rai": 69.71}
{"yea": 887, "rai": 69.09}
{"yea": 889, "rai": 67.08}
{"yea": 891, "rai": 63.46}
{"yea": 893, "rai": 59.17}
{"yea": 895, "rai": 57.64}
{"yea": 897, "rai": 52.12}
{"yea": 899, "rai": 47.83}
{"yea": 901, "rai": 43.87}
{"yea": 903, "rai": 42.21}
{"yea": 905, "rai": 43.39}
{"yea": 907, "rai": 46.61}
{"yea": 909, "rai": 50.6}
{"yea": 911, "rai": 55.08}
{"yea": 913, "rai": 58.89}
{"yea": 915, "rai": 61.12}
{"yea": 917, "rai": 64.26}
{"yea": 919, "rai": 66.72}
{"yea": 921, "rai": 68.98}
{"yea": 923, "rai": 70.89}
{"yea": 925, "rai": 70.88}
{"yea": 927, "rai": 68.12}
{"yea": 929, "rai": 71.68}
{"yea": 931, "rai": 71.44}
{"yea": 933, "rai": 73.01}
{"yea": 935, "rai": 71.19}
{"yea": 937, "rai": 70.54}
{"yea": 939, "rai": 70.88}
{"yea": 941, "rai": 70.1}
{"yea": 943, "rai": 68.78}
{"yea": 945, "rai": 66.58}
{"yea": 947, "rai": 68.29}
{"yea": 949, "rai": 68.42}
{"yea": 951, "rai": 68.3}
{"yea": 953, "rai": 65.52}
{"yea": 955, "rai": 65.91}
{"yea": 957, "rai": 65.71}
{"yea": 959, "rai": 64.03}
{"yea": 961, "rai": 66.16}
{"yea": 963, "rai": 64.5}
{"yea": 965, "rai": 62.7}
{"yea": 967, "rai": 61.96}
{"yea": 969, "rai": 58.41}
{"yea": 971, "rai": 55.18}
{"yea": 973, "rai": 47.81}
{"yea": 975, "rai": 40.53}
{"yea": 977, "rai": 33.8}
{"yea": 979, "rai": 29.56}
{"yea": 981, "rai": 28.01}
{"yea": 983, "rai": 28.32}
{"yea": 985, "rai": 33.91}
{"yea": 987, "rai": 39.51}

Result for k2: 541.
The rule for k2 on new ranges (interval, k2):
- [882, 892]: 679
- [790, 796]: 304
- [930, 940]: 714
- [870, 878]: 564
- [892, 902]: 521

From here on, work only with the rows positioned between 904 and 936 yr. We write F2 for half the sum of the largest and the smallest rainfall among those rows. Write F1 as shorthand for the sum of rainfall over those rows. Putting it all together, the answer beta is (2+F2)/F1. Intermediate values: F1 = 1013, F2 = 58.2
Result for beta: 0.0594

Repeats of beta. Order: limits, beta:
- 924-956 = 0.0642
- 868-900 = 0.0592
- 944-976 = 0.0570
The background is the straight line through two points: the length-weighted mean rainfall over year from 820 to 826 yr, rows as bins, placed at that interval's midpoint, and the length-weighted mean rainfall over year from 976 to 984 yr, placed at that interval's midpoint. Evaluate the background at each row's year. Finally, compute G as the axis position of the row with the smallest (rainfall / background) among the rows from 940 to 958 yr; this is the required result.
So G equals 945 yr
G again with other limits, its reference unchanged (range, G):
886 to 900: 899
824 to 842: 825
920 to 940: 921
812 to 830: 825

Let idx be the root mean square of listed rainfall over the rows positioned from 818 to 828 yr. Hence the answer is 70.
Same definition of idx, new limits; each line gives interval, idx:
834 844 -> 84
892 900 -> 54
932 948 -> 70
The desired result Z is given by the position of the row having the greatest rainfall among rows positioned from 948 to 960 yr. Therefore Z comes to 949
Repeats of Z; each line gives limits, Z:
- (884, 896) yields 885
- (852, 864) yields 853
